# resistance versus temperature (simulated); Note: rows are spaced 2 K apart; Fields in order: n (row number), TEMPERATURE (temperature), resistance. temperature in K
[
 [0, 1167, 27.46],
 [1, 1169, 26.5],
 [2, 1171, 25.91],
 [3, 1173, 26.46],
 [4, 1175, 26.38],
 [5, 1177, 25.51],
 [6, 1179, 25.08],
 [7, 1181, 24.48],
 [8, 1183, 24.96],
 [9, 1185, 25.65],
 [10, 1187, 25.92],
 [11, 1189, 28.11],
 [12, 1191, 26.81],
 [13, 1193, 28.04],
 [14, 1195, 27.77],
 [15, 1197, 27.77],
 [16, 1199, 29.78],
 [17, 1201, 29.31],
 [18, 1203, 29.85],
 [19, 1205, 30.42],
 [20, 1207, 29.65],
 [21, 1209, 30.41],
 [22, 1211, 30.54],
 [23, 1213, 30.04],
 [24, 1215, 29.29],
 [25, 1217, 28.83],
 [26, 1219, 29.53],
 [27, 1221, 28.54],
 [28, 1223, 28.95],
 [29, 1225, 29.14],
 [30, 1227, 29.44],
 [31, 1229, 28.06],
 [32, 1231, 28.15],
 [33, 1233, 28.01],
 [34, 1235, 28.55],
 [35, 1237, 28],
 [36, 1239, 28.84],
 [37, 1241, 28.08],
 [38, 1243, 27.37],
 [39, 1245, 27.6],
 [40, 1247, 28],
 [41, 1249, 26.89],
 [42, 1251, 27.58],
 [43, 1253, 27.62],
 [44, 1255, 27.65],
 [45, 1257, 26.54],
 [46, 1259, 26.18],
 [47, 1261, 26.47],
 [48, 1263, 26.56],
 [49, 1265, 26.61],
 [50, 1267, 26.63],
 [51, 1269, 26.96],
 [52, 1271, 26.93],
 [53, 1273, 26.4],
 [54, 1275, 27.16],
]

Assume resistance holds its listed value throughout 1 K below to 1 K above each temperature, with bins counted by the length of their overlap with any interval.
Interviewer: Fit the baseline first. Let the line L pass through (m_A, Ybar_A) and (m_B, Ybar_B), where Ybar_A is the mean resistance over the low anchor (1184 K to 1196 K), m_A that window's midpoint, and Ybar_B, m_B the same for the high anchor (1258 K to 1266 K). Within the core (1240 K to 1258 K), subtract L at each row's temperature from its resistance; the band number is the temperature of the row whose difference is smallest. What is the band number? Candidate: 1257 K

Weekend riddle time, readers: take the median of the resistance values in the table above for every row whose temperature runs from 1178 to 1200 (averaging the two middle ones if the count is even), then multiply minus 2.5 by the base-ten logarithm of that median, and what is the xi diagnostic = -3.57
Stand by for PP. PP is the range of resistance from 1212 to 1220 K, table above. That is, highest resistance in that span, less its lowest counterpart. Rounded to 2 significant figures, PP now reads 1.2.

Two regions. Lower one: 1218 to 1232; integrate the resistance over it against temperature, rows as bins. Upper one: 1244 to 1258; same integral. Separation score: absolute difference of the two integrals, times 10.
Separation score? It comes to 199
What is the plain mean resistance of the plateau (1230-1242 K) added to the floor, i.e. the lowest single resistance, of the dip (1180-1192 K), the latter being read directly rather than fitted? 52.8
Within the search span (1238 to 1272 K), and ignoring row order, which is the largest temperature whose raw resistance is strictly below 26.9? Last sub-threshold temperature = 1267 K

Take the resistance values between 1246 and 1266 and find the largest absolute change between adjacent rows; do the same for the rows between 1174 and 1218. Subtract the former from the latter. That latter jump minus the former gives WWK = 1.1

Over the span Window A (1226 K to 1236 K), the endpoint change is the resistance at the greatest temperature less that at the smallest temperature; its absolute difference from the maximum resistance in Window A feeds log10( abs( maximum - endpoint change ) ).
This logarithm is 1.48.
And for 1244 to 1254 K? 1.45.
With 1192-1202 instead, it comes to 1.45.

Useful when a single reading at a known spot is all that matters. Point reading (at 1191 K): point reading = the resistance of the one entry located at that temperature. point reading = 26.81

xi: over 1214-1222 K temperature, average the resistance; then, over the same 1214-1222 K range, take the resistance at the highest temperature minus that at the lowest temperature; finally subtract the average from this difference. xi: -29.8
